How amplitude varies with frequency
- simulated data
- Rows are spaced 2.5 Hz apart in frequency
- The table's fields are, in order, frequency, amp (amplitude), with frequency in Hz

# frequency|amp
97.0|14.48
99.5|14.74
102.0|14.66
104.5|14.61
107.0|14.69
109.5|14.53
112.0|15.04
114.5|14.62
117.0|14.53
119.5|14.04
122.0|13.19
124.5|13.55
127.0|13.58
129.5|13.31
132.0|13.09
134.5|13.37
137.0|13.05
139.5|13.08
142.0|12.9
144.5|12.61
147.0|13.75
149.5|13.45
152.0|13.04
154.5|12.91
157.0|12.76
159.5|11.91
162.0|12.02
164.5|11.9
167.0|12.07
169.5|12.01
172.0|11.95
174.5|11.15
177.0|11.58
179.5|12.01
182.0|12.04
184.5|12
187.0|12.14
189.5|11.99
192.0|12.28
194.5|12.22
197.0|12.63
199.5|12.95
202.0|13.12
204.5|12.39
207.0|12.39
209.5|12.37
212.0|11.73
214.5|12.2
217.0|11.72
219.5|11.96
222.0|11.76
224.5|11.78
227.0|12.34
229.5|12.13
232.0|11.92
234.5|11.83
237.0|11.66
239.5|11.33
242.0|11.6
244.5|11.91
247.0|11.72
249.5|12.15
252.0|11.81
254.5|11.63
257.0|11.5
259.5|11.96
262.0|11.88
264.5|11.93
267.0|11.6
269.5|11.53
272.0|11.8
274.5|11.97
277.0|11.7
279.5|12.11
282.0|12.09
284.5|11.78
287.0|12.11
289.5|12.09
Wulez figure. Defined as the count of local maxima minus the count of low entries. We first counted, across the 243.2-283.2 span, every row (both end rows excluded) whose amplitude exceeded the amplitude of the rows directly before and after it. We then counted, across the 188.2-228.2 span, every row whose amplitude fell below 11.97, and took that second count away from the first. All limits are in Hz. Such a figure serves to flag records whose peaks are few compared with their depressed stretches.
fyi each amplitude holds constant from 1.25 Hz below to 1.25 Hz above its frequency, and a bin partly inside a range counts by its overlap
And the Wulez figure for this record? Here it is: 0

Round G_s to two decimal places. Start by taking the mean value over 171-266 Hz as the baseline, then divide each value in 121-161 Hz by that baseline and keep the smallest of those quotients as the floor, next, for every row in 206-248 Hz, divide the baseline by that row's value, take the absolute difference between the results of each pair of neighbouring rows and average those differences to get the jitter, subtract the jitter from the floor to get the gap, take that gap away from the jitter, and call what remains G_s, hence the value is -0.95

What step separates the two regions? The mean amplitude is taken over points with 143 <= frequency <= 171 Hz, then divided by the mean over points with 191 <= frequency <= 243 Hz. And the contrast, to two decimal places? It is 1.04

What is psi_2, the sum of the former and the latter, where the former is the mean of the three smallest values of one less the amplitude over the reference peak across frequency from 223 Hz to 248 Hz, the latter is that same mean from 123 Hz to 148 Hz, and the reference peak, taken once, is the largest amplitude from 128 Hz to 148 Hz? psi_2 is 0.13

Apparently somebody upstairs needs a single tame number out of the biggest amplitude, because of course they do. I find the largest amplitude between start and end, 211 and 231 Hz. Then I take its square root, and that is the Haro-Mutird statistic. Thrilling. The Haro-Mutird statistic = 3.51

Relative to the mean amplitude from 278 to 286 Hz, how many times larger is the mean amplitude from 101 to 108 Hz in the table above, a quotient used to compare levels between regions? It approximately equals 1.22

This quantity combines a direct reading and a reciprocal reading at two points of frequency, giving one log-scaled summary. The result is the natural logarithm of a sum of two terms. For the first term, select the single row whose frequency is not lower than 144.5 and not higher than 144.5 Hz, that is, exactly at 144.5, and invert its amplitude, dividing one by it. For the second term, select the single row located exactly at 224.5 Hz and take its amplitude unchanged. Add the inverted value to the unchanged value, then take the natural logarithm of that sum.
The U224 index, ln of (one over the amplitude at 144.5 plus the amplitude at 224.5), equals 2.47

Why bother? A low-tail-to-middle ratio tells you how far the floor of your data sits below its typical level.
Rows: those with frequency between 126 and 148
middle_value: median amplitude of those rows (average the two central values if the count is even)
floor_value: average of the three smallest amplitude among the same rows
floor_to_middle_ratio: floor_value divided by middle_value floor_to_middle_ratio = 0.982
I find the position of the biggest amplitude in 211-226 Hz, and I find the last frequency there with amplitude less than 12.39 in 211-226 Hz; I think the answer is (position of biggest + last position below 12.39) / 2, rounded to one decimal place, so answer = 219.5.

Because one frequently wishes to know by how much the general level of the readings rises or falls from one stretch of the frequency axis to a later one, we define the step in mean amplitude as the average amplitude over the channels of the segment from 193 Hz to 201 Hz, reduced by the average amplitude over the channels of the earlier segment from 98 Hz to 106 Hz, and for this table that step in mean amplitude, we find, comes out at -2.1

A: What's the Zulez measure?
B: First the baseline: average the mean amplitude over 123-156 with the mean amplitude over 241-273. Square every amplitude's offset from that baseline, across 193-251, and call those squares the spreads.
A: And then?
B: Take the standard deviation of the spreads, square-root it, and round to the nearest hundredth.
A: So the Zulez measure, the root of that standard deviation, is 0.57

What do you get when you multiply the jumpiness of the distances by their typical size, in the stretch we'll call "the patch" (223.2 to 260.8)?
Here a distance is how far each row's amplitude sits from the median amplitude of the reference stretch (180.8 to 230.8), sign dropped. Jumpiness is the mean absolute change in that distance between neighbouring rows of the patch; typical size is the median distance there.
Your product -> 0.089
